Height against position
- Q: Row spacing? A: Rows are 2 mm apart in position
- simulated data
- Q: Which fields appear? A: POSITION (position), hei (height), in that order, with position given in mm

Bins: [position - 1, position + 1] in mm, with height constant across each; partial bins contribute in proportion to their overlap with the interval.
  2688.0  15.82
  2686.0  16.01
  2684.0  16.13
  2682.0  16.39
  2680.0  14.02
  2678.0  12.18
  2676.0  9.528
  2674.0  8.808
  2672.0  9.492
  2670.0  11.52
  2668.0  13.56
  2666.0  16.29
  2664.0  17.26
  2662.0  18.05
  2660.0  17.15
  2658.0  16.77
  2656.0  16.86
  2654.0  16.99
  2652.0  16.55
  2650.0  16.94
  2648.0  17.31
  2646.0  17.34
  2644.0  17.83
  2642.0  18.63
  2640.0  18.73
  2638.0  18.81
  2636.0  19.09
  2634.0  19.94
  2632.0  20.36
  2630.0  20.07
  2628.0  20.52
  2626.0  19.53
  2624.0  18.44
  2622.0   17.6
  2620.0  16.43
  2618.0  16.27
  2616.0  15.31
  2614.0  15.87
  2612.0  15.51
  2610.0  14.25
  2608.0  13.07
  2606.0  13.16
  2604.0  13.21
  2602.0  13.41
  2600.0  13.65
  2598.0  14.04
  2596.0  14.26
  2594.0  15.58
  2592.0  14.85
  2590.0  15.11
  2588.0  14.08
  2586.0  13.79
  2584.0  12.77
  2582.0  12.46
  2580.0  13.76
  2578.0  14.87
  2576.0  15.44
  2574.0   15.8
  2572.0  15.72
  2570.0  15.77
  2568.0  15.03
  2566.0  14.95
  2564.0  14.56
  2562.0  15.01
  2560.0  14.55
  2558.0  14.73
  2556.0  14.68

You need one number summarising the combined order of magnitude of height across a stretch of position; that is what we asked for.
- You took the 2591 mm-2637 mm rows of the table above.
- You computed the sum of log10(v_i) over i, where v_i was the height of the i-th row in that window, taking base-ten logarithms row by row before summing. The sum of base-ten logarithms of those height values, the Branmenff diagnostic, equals 28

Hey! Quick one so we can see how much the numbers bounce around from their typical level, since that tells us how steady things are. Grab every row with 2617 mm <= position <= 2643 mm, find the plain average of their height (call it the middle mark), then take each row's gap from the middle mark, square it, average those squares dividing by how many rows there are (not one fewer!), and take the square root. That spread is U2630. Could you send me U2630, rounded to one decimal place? 1.3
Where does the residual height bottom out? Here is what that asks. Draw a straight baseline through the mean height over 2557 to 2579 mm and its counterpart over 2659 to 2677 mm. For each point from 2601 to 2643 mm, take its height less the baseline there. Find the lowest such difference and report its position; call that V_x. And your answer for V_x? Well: 2608.0 mm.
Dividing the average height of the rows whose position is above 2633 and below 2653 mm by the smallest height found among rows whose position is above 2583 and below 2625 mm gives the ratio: 1.42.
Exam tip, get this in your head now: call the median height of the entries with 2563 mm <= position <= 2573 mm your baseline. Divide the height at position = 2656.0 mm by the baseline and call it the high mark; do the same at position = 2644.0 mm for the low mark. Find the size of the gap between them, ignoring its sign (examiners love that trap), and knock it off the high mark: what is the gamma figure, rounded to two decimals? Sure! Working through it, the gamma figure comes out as 1.06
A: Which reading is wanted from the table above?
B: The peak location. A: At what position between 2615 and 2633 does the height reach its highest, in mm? 2628.0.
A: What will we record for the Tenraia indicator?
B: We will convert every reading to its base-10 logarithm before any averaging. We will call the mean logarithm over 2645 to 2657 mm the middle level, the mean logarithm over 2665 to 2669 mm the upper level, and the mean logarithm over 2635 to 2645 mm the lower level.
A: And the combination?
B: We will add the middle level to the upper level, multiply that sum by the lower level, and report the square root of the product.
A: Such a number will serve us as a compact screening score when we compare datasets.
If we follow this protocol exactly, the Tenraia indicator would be 1.75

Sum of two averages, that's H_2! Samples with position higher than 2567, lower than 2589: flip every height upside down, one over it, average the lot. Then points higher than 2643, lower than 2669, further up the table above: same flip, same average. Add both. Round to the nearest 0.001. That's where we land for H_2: 0.129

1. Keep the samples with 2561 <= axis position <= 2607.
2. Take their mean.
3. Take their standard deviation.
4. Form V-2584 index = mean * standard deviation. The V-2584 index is 14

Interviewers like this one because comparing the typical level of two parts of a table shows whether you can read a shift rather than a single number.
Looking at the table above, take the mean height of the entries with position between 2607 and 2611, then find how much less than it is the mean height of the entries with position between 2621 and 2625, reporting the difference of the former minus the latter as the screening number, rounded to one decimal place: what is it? -4.4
